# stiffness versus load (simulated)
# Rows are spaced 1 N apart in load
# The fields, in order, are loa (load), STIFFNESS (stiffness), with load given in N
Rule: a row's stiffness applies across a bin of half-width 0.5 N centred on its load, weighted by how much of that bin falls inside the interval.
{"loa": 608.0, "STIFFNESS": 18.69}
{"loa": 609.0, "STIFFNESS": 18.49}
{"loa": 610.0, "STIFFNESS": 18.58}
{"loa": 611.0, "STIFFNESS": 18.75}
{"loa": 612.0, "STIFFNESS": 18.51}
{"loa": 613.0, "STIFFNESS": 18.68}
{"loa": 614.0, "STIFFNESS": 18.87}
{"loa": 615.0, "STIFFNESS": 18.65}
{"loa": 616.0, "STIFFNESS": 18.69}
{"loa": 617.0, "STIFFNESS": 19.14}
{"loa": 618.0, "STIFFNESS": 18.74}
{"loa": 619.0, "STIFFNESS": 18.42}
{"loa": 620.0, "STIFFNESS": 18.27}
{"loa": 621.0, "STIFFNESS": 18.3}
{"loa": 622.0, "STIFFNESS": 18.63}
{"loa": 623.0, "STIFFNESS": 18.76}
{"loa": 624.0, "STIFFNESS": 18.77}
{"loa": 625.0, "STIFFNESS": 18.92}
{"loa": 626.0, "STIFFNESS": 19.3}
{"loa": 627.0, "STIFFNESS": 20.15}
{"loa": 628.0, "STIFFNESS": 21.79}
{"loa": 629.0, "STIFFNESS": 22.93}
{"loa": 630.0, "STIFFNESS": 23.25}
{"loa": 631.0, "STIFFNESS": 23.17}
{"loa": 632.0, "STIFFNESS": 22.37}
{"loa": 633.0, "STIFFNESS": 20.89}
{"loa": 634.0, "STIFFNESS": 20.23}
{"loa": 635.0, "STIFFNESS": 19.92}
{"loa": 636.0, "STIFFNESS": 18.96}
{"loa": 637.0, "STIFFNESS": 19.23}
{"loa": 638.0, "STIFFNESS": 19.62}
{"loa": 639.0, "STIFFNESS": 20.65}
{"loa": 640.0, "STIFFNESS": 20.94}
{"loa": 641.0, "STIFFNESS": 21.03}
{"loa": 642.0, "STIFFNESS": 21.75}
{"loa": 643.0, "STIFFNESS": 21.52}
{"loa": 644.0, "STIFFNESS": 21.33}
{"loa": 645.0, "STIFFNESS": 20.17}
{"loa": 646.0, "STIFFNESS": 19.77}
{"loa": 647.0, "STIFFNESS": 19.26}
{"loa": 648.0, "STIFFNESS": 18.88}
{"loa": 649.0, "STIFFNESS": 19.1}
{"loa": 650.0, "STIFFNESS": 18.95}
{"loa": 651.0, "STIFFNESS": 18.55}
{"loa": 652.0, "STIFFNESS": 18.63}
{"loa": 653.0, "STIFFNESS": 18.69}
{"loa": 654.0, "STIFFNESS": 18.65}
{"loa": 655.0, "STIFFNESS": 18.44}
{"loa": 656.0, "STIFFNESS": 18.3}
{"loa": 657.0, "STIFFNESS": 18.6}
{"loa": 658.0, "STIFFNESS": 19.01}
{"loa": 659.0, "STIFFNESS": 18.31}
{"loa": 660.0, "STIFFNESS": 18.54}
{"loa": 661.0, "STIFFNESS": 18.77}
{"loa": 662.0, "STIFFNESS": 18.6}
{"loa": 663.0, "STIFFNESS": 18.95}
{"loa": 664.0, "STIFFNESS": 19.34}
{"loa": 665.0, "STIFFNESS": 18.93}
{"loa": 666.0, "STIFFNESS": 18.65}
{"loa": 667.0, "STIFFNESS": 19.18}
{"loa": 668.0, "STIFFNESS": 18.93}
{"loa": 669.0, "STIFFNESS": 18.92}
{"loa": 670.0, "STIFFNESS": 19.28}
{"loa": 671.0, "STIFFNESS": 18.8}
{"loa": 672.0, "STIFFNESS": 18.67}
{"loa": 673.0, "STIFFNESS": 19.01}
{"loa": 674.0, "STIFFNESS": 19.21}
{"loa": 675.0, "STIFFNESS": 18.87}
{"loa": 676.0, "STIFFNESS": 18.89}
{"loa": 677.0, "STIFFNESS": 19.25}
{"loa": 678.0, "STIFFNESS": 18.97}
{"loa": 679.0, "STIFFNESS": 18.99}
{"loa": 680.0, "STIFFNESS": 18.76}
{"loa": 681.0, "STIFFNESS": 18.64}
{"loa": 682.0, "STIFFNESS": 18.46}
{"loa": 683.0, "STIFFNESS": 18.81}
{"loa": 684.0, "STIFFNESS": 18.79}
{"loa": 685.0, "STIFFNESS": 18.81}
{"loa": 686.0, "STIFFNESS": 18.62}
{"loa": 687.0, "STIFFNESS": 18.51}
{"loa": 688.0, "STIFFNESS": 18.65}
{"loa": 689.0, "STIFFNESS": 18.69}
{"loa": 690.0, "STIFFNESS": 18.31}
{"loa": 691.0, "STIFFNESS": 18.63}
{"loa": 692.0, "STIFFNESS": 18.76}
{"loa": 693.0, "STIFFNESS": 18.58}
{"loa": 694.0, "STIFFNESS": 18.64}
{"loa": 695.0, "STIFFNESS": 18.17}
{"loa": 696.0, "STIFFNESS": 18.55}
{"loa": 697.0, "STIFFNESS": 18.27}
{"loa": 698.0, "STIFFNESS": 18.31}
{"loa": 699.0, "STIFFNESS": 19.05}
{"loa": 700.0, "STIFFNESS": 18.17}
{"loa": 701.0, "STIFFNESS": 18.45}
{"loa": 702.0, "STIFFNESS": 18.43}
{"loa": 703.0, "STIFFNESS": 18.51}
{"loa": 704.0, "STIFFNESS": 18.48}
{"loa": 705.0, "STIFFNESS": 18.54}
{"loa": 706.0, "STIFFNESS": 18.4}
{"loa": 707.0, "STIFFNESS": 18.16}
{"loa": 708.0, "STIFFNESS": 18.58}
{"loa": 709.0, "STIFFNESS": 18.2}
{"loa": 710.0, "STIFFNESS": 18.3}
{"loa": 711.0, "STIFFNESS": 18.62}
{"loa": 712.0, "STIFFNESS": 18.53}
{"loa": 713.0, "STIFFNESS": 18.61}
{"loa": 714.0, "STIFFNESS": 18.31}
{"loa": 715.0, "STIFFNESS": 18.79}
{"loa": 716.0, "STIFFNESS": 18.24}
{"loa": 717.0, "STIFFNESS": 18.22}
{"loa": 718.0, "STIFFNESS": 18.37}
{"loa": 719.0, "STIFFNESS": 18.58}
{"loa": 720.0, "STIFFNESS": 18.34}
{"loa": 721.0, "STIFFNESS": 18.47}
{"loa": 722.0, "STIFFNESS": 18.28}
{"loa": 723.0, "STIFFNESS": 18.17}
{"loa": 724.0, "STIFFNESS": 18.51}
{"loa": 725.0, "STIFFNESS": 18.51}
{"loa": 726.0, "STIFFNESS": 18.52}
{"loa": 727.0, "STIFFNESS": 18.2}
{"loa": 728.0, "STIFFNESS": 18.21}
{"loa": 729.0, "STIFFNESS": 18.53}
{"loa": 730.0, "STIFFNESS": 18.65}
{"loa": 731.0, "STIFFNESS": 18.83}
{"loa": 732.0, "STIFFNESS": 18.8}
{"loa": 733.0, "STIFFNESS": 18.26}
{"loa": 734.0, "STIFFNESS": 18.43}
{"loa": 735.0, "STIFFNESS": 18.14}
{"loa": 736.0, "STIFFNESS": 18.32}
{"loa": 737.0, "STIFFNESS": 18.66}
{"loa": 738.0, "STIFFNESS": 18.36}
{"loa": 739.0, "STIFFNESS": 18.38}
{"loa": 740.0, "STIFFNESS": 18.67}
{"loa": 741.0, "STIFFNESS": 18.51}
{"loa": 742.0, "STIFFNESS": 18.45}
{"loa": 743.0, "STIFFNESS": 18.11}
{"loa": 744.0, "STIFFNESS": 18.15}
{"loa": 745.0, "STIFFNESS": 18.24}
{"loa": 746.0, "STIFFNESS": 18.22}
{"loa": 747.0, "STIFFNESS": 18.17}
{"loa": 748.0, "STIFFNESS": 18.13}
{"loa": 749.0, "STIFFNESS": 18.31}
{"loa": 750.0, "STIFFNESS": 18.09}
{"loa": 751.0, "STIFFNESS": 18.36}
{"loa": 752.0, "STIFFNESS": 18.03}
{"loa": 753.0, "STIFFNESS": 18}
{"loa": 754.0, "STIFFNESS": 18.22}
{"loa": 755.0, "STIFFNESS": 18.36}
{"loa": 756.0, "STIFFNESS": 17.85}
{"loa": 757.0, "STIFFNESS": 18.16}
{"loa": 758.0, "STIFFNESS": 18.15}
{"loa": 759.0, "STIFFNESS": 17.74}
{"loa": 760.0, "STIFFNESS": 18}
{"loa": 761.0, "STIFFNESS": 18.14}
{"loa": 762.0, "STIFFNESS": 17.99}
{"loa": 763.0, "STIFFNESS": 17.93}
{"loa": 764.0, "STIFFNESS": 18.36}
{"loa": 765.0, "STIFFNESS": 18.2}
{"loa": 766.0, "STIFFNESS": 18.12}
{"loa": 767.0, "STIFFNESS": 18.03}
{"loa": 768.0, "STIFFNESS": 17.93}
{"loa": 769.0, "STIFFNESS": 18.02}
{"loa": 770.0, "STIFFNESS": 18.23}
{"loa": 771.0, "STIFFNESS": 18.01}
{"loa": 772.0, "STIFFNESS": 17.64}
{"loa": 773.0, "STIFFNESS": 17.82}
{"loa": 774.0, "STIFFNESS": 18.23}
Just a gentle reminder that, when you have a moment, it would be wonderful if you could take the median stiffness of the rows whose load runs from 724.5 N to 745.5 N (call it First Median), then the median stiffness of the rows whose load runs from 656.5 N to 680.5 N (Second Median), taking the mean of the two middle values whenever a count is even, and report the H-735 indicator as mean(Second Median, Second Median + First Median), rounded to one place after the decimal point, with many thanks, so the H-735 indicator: 28.1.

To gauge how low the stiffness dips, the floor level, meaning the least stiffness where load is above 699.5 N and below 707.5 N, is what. 18.16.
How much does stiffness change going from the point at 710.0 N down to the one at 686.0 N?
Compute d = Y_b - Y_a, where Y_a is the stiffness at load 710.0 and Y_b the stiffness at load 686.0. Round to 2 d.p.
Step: 0.32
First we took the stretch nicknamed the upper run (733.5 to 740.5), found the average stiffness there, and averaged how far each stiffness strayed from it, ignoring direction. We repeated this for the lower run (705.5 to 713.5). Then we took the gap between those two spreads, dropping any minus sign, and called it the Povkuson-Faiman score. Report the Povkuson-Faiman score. 0.02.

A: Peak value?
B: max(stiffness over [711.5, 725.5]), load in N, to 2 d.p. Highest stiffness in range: 18.79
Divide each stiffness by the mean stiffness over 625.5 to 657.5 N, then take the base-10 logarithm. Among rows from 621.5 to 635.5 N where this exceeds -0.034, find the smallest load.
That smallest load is 623.0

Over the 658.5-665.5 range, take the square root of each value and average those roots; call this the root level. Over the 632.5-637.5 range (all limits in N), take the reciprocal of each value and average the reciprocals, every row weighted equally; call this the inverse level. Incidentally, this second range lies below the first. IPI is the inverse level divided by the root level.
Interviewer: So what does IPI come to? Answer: 0.0116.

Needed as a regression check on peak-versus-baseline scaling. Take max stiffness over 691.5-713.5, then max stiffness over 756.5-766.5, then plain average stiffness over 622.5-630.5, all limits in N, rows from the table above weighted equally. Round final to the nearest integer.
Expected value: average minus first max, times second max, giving 26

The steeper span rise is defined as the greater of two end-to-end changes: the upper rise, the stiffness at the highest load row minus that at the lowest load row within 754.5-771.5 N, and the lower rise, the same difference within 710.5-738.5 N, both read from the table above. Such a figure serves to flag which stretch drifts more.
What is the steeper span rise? -0.26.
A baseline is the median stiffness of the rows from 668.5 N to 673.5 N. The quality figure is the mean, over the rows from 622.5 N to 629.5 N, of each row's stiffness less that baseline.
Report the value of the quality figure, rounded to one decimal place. 1.2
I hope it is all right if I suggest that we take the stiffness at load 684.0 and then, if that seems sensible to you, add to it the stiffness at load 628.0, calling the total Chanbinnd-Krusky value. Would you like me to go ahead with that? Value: 40.6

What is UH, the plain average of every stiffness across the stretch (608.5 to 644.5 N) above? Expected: 19.9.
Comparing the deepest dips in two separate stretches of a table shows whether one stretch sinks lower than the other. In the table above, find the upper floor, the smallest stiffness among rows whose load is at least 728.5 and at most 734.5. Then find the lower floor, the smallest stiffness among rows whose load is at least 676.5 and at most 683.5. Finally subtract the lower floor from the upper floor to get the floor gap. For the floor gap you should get -0.200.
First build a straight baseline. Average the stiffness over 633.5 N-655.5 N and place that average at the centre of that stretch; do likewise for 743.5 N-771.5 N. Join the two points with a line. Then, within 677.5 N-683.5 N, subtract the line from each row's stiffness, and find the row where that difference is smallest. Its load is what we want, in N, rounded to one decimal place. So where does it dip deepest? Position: 682.0 N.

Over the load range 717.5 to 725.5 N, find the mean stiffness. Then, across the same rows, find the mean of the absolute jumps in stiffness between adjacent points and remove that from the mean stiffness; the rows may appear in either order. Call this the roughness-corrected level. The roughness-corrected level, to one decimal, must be 18.2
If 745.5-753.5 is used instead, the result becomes 18.0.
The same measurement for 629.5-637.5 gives 20.4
